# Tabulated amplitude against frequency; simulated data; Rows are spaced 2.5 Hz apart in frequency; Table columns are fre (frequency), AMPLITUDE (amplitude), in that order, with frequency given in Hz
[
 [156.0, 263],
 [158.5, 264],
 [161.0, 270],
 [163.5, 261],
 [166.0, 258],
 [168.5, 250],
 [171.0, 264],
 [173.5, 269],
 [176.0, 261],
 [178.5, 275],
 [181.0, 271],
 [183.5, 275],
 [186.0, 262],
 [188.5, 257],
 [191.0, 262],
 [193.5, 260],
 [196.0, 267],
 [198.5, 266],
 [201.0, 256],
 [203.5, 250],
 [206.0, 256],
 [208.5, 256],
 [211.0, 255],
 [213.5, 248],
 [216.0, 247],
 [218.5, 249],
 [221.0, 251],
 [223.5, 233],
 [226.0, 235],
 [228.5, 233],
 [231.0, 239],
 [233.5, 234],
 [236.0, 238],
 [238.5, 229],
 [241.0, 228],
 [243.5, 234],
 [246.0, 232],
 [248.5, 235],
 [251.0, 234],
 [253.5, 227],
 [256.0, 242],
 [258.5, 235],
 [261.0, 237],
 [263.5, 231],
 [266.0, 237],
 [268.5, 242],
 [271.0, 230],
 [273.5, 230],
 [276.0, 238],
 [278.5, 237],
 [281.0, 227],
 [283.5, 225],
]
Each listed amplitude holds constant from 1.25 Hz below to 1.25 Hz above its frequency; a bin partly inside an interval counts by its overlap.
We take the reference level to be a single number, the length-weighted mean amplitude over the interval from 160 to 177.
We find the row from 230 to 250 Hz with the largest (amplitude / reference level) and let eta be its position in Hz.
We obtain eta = 231.0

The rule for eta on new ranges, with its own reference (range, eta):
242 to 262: 256.0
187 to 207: 196.0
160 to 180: 178.5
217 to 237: 221.0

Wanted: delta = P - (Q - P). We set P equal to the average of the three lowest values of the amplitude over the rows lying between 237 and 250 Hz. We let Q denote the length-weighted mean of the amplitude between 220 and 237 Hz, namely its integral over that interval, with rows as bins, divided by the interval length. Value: 222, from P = 230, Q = 237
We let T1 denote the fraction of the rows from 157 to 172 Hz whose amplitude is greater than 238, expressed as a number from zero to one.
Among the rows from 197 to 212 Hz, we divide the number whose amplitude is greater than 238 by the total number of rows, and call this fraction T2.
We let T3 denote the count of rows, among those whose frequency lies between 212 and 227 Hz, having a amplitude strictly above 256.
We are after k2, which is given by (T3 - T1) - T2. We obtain -2.0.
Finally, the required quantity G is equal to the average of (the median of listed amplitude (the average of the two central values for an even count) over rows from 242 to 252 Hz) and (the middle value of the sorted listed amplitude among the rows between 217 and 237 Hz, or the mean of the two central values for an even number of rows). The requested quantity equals 235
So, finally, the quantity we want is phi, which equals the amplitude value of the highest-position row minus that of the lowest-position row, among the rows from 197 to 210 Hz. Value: -10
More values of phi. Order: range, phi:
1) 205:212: -1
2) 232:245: 0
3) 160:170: -20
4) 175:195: -1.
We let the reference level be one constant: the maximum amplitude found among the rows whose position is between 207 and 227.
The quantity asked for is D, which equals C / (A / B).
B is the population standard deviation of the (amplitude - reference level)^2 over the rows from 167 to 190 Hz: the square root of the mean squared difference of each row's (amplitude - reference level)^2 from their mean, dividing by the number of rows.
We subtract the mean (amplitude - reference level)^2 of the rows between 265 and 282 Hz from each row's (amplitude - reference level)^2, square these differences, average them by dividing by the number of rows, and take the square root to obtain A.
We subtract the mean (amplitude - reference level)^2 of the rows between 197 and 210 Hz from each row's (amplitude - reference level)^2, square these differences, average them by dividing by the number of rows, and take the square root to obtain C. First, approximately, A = 220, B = 136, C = 39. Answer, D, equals 24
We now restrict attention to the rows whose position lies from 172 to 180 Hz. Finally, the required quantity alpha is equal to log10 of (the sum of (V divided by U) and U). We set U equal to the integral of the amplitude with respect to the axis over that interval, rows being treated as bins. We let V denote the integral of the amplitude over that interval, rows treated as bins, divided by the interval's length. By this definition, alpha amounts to 3.33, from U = 2146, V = 268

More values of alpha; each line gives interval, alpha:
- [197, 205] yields 3.31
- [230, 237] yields 3.22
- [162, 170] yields 3.31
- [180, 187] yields 3.28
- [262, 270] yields 3.28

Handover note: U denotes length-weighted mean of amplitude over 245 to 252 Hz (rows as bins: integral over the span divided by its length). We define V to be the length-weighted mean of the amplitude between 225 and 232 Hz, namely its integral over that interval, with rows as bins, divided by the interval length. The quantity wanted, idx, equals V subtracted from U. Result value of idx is -2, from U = 234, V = 236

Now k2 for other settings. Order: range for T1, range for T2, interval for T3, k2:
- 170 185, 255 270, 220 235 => -1.3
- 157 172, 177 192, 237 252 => -2.0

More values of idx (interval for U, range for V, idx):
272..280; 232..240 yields 1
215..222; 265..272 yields 12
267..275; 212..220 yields -14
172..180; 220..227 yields 29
